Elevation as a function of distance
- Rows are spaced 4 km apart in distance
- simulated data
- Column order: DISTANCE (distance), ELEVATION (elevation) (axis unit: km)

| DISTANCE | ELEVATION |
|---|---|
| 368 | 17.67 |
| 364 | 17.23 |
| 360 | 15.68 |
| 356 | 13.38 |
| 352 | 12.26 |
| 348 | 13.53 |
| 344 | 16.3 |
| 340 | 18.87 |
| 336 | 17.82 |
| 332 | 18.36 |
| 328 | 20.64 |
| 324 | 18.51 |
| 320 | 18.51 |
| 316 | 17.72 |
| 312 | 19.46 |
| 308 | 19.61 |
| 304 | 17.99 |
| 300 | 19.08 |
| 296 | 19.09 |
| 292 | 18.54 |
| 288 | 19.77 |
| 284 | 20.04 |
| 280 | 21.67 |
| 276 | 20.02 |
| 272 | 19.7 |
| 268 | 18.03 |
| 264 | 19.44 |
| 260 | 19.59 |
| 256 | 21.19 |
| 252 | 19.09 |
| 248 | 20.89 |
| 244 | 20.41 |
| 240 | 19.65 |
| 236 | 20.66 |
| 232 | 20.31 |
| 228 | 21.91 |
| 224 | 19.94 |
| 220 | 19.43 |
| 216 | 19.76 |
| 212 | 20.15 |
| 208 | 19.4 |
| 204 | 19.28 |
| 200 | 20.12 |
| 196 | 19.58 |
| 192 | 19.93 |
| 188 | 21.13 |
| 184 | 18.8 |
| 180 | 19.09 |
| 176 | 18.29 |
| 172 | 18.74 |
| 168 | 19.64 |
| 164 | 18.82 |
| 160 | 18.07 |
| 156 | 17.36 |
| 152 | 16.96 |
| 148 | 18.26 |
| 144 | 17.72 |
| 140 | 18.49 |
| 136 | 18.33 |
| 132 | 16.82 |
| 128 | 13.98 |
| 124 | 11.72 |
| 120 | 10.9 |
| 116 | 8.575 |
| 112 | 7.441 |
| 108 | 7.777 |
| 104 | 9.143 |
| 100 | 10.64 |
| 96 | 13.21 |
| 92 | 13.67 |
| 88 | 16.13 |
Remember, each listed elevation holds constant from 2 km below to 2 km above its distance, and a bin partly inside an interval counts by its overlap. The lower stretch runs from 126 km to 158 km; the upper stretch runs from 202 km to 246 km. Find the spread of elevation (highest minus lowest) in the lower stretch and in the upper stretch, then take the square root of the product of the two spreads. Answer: 3.4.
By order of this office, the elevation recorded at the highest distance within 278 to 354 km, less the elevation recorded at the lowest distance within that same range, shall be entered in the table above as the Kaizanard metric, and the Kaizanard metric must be -9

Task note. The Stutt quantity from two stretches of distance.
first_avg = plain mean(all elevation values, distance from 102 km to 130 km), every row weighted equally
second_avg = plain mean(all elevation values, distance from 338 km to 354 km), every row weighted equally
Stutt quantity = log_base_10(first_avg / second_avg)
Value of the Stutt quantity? -0.19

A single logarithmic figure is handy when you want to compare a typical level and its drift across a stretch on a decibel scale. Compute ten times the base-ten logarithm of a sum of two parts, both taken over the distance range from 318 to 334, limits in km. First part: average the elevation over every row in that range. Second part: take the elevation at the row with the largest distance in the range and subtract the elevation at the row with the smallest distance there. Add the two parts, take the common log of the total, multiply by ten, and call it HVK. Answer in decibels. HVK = 12.8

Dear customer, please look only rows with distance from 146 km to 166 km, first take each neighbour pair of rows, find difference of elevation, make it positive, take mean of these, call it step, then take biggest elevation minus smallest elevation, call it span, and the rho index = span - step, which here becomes 1.1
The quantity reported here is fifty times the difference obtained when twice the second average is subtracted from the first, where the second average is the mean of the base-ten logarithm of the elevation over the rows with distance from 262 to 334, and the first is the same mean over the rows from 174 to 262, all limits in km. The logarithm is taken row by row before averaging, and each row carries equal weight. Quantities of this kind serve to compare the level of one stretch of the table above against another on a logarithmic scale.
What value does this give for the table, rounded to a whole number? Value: -63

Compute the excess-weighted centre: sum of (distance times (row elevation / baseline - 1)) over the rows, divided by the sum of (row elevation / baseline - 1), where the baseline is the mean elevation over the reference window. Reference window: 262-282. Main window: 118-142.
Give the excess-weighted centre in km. 125.7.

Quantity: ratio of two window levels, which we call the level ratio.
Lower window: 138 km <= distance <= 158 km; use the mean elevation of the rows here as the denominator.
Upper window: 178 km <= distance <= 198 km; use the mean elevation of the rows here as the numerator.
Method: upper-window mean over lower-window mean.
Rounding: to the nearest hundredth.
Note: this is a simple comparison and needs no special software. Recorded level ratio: 1.11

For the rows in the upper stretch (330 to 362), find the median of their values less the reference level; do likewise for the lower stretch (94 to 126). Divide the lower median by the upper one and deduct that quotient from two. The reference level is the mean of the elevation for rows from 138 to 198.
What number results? -1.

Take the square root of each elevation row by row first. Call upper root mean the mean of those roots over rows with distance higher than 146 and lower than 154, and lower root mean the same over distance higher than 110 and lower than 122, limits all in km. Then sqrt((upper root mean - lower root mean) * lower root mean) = 1.9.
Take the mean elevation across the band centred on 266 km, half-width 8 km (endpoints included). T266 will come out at 19.2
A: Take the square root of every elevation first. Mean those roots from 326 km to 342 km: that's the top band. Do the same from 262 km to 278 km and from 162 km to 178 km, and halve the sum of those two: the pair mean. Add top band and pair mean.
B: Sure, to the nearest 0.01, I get 8.72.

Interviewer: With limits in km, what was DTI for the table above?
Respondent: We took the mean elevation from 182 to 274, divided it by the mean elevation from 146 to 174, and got 1.09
